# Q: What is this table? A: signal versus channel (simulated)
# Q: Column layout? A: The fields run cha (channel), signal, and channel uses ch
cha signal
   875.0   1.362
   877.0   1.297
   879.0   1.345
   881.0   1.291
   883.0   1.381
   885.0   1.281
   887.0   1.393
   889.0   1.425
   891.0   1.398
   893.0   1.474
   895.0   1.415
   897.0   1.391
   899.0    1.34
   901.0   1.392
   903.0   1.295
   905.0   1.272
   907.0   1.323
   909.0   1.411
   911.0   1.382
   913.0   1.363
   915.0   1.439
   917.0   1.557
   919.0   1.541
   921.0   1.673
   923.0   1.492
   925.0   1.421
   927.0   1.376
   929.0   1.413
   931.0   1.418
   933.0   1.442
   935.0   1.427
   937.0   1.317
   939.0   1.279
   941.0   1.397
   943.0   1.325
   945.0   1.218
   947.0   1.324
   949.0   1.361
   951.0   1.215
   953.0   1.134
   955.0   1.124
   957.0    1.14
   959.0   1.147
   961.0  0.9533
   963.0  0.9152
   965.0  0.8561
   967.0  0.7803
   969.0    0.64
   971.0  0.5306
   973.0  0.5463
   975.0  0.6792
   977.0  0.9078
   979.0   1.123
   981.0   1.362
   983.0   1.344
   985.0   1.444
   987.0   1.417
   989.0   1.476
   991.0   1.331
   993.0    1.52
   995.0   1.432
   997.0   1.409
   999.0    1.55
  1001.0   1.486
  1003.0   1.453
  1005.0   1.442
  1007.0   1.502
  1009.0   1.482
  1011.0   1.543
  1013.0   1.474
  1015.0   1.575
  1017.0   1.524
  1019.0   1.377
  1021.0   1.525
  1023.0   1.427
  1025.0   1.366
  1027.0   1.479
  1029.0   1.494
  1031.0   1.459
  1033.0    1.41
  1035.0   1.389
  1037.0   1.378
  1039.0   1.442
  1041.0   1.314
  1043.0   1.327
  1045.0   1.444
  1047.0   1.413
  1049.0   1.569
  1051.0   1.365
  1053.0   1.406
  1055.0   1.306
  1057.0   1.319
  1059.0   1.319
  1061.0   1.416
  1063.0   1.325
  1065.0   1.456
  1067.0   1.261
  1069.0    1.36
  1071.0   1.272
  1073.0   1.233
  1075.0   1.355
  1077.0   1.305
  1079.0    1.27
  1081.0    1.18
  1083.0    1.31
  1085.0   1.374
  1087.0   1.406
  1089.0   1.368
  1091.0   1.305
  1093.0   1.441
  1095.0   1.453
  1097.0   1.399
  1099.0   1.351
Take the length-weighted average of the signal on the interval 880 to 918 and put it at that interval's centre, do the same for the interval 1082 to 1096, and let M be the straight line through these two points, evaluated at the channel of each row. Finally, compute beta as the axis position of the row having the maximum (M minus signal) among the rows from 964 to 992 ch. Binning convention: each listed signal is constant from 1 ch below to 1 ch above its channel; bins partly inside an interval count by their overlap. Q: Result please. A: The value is 971.0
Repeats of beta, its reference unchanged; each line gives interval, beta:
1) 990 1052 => 1041.0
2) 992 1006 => 997.0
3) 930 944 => 939.0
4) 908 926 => 913.0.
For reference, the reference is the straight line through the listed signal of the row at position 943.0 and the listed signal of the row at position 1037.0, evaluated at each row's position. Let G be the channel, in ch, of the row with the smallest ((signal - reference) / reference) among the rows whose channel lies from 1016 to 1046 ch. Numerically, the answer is 1041.0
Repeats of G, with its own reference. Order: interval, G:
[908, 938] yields 937.0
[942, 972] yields 971.0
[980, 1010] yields 991.0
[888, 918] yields 905.0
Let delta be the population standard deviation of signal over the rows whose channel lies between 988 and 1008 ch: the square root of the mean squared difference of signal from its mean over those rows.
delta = 0.059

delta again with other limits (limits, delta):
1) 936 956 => 0.088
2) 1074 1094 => 0.071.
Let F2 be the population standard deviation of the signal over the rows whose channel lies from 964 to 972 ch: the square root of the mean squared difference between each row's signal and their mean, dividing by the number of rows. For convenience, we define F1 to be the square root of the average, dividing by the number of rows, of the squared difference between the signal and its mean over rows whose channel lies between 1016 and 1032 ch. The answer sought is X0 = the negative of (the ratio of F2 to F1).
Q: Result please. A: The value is -2.2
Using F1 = 0.06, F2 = 0.126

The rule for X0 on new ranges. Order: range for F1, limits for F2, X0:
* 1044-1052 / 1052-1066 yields -0.7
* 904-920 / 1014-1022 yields -0.8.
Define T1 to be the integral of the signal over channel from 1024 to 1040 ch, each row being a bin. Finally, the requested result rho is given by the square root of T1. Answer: 4.8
